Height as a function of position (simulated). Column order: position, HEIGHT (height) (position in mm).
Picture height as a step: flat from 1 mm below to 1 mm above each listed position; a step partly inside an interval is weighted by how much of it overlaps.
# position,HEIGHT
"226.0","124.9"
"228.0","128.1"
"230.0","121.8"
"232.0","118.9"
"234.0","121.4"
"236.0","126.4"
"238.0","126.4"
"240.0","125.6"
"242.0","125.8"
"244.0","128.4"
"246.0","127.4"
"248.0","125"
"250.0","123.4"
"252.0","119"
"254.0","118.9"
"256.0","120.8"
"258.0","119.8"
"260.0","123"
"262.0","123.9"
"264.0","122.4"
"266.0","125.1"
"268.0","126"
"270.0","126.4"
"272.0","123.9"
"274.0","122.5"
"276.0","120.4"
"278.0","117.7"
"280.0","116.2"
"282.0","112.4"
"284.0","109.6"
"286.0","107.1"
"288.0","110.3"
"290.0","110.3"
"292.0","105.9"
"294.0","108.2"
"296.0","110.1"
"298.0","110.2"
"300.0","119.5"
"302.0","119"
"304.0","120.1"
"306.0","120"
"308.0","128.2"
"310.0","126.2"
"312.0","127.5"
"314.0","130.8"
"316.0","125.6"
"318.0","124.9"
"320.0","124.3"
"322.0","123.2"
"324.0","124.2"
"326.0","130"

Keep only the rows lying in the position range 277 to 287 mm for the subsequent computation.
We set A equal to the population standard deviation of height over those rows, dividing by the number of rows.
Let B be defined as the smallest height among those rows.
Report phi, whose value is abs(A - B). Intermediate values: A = 4.0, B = 107.1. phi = 103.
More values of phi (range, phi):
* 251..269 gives 116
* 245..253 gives 116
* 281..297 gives 104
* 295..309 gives 104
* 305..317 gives 117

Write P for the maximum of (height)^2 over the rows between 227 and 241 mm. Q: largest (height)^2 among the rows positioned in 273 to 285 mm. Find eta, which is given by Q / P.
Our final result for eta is 0.91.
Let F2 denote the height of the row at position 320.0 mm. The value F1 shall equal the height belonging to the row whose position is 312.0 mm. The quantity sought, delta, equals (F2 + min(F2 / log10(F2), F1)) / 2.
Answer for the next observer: 91.8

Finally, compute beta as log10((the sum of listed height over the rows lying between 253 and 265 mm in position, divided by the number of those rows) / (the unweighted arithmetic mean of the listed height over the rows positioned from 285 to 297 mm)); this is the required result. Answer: 0.05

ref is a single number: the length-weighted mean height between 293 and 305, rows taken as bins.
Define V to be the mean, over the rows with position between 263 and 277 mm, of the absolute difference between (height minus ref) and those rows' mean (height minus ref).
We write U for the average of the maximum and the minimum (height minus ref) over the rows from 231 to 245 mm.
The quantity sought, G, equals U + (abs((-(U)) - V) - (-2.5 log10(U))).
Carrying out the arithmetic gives 22.4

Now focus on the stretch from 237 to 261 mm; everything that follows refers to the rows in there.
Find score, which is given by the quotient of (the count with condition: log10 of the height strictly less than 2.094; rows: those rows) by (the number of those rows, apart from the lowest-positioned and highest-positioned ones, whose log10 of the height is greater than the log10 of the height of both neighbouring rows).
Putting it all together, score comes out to 3.0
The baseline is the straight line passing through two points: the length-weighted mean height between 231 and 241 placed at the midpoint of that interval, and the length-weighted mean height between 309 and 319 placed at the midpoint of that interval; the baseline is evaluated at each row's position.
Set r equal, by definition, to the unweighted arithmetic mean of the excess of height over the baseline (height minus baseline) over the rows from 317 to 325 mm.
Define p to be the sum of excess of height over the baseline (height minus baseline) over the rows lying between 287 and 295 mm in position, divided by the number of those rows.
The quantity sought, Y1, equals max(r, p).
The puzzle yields -3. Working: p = -17.4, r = -3.1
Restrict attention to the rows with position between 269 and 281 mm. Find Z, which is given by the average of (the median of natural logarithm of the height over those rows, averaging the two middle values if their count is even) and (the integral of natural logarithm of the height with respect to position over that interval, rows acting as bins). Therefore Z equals 31.2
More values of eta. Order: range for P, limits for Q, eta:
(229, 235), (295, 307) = 0.97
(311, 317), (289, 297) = 0.71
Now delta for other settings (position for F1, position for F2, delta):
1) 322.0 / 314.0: 96.3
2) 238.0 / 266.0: 92.4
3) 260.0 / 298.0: 82.1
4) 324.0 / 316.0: 92.7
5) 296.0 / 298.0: 82.1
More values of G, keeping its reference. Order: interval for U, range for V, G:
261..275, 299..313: 26.0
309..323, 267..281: 30.9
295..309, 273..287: 15.6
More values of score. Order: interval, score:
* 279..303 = 12.0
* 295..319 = 1.5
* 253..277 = 3.0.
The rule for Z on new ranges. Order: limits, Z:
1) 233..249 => 41.1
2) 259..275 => 41.0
